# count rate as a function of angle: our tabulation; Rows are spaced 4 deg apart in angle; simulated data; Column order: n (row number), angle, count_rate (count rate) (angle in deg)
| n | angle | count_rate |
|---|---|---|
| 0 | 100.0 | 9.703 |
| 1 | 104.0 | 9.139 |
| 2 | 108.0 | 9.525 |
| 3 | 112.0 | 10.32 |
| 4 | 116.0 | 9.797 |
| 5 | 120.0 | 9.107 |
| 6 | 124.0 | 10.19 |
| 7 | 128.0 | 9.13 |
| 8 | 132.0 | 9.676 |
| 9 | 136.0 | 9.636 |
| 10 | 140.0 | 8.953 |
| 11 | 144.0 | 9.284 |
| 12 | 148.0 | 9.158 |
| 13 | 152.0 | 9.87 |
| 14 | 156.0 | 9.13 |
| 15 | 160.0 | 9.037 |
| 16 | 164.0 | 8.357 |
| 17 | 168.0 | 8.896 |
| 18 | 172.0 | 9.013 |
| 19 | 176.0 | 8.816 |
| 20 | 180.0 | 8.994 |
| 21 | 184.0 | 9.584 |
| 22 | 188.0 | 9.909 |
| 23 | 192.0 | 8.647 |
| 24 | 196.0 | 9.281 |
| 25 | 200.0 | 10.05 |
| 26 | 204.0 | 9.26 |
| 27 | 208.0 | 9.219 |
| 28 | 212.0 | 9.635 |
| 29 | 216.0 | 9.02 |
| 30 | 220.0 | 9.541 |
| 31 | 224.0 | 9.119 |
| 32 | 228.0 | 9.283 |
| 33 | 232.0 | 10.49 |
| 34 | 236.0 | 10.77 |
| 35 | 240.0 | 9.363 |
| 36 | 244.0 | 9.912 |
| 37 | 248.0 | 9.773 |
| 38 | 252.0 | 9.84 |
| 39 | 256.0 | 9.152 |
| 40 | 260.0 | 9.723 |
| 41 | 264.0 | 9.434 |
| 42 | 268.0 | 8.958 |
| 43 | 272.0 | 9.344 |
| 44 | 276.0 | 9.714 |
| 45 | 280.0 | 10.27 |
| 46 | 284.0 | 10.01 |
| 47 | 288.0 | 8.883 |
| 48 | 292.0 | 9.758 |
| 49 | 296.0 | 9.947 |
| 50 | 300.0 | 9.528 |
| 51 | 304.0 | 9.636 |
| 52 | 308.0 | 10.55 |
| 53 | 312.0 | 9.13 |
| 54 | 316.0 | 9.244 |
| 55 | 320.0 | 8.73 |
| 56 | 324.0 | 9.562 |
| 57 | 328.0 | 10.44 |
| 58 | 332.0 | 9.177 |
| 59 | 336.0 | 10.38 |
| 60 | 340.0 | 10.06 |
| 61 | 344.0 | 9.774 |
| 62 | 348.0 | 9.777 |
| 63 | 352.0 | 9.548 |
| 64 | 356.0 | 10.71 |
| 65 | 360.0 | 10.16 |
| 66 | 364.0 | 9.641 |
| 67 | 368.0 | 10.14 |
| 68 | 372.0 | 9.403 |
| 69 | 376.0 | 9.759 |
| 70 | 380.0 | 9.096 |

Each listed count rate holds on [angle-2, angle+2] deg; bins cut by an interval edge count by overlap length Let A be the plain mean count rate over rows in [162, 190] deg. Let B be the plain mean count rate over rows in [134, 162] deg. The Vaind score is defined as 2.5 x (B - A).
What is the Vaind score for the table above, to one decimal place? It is 0.5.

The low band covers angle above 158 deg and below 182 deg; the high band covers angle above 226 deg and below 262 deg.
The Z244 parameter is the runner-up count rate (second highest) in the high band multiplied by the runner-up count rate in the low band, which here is 95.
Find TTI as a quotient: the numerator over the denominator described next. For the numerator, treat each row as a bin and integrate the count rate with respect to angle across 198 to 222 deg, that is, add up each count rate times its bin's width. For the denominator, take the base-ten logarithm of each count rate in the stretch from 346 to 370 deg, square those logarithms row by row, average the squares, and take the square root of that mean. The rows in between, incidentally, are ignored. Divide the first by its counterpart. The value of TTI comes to 227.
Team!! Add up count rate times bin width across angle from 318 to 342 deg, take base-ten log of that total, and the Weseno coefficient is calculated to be 2.37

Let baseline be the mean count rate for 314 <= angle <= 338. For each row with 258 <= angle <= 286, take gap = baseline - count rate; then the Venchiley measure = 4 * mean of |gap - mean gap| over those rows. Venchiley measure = 1.34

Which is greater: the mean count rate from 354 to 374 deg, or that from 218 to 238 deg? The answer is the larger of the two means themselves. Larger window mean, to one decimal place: 10.0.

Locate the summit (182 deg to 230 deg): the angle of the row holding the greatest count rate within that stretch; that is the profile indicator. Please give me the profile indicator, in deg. 200.0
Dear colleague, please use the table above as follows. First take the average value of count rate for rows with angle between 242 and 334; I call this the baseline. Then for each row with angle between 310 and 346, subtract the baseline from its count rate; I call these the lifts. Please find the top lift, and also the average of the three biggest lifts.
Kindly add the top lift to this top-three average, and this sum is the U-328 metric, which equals 1.5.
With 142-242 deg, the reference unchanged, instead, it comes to 2.0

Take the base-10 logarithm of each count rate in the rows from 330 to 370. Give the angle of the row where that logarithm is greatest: 356.0 deg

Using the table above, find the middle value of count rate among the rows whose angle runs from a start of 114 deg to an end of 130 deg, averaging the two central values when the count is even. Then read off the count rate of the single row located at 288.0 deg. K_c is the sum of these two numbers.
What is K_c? 18.3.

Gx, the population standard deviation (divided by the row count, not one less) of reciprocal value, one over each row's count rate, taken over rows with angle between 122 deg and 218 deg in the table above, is 0.0051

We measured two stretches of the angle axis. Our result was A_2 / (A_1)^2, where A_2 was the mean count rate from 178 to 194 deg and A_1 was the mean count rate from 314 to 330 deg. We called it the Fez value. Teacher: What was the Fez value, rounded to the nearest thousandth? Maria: 0.103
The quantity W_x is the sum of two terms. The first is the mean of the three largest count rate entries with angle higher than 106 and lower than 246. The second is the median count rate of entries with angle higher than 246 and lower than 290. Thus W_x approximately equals 20.2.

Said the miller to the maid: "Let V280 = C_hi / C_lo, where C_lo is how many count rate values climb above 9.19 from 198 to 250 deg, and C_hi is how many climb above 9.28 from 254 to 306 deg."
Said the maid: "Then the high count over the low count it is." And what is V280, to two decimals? 0.91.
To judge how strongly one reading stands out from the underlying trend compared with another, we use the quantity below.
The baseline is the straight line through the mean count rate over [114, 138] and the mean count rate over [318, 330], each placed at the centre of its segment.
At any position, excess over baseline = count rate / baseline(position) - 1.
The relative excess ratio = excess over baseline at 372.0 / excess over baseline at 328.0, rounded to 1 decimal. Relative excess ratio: -0.2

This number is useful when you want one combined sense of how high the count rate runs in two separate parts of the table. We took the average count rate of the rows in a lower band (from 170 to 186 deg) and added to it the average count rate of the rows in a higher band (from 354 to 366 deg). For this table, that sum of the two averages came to 19.3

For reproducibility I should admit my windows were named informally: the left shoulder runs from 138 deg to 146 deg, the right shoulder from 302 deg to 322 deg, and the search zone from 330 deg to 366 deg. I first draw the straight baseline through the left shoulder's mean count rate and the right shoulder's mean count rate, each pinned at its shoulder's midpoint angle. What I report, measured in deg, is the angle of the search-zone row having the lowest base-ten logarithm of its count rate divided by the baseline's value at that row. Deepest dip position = 332.0 deg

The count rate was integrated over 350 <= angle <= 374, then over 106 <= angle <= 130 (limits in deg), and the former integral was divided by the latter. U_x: 1.03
